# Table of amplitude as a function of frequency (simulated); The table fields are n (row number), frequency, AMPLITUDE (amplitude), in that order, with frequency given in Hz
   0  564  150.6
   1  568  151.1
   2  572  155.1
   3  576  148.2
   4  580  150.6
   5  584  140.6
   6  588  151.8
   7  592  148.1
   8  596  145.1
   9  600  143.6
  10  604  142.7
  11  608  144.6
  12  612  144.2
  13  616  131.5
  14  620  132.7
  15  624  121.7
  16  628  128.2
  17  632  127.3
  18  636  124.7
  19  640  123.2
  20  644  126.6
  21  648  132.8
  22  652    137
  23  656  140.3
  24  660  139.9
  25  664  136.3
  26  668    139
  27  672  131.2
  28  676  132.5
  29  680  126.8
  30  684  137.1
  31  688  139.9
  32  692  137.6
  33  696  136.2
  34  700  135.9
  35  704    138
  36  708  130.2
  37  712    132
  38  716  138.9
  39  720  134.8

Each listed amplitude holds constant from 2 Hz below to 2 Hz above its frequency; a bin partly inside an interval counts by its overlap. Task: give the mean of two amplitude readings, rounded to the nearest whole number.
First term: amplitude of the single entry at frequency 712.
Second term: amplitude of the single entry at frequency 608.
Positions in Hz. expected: 138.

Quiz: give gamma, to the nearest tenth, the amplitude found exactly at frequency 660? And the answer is 139.9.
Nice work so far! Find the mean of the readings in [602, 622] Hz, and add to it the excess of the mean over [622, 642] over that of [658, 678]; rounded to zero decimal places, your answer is 128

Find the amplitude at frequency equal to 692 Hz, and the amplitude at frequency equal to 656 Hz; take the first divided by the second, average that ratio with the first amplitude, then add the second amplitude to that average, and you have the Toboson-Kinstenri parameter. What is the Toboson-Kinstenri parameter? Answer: 210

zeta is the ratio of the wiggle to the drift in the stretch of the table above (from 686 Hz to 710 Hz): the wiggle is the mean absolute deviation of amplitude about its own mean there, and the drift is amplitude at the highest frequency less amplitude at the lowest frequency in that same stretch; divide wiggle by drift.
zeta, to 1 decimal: -0.2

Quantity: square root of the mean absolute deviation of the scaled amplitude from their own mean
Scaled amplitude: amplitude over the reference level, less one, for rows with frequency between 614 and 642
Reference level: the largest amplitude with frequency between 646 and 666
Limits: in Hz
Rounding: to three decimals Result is 0.153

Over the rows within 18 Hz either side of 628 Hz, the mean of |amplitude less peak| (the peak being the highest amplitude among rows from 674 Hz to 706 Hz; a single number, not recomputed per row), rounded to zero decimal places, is 12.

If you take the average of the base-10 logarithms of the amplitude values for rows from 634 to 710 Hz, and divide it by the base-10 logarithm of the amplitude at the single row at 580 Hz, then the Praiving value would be 0.9765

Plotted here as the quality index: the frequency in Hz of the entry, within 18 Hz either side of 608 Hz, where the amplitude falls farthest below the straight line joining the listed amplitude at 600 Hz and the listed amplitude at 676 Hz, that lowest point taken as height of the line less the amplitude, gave 624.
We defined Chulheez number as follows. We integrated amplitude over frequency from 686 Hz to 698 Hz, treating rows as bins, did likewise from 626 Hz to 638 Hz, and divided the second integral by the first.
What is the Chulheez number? 0.92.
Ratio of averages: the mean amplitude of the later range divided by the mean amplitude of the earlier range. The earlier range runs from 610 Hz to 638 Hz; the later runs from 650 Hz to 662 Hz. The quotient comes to 1.07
